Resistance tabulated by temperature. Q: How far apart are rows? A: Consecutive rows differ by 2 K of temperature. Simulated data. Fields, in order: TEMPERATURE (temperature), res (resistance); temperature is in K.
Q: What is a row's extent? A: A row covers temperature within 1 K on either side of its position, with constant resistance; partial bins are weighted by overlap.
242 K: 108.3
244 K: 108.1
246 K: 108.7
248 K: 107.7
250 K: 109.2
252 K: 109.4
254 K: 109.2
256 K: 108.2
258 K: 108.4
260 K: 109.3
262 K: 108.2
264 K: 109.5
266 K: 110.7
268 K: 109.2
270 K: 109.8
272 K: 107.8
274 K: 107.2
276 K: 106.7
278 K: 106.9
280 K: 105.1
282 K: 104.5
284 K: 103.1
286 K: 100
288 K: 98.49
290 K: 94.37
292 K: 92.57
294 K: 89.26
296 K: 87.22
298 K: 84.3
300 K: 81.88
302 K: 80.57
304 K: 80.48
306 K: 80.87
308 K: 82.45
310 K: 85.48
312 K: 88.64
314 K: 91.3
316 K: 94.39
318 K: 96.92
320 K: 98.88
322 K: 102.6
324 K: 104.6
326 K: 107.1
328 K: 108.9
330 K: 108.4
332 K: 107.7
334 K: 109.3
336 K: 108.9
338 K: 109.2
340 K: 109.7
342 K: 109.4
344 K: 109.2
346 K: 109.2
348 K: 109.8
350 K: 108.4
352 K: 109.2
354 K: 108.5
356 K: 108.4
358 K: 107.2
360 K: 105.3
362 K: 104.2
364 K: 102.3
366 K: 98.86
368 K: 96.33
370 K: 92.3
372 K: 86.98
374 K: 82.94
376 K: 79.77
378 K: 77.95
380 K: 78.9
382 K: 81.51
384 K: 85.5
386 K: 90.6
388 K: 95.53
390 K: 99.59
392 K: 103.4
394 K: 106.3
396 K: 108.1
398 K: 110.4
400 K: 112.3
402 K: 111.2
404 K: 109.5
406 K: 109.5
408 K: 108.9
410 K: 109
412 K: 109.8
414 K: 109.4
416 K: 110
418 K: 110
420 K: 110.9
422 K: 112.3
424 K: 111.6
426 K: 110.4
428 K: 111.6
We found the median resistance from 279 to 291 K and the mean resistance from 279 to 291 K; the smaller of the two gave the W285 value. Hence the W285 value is 101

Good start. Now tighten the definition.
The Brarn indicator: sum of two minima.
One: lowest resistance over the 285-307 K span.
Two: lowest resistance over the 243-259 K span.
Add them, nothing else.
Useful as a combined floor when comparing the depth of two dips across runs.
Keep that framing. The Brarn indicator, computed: 188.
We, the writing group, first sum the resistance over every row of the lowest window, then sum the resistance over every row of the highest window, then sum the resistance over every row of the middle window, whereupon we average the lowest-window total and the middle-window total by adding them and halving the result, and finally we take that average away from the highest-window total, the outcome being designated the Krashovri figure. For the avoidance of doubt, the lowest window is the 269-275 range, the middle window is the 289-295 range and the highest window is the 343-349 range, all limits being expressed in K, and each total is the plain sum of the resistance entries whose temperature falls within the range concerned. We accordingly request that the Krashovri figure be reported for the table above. 28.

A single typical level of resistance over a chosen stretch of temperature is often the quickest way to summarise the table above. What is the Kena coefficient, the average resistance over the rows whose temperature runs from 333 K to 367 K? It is 107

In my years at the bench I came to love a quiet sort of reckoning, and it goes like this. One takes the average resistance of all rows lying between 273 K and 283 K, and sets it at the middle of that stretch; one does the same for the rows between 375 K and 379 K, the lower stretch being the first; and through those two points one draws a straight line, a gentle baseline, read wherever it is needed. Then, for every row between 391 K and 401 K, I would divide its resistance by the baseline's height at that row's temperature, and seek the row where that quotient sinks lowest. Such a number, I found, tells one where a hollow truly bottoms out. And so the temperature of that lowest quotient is 392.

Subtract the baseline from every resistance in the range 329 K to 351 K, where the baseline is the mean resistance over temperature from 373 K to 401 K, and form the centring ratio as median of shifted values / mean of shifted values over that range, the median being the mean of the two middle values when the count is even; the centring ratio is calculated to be 1.01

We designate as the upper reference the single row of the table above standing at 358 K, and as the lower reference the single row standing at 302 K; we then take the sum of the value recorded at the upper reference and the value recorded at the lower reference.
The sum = 188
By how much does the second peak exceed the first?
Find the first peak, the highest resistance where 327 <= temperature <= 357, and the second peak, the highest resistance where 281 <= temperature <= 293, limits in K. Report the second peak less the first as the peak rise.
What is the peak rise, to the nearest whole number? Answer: -5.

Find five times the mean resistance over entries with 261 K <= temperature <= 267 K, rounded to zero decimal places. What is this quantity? 547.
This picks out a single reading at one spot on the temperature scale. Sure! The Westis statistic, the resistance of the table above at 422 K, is 112.3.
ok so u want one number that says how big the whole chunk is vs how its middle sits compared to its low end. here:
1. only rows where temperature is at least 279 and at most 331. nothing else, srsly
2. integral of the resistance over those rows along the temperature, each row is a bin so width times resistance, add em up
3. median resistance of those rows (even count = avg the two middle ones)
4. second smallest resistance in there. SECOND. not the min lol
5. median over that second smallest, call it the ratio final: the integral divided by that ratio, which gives 4187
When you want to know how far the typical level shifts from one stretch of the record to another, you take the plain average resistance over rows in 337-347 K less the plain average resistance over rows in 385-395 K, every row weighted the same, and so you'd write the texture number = 10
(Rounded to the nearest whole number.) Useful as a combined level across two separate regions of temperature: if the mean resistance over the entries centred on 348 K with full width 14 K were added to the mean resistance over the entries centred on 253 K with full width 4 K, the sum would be 218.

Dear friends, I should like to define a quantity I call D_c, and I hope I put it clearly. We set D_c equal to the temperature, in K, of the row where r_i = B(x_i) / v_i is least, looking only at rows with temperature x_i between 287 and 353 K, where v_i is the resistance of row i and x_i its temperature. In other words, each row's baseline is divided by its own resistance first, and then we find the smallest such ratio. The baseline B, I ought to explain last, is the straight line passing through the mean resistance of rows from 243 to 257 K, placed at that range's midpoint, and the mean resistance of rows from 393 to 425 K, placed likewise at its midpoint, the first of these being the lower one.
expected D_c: 348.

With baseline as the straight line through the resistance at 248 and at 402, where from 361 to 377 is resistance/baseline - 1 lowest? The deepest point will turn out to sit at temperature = 376 K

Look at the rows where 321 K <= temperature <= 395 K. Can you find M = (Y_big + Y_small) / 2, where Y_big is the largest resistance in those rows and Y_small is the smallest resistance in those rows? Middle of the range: 94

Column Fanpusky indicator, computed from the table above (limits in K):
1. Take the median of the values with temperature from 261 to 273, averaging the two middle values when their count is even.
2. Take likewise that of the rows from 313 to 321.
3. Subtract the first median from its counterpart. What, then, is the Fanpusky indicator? -14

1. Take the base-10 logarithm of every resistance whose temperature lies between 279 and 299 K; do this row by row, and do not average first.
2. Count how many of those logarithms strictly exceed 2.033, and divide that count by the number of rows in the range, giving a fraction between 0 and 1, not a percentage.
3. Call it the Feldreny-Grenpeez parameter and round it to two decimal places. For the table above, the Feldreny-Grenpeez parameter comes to 0.00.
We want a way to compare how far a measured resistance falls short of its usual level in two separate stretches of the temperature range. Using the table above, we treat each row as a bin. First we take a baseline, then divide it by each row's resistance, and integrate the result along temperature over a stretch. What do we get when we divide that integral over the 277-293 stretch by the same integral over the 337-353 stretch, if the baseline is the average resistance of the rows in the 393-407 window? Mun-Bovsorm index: 1.09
